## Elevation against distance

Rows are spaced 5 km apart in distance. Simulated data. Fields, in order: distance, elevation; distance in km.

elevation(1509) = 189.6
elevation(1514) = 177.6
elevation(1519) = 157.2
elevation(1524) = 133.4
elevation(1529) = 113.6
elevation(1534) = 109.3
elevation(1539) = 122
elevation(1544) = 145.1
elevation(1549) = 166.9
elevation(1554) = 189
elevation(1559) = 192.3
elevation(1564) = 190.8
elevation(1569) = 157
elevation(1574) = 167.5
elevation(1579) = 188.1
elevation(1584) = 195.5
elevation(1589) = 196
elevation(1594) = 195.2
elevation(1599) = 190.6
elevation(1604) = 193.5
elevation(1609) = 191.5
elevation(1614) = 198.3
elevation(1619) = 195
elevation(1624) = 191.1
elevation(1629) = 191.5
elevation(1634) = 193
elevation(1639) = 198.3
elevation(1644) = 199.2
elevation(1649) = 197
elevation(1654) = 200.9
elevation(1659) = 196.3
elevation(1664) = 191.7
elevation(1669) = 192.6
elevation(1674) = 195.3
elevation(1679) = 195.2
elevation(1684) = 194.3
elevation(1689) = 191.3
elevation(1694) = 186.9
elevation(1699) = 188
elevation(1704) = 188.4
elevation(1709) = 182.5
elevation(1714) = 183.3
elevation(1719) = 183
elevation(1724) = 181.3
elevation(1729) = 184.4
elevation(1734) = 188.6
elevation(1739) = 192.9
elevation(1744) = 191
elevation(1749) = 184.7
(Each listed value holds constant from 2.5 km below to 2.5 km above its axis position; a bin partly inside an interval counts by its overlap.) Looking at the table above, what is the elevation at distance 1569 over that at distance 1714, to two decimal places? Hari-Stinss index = 0.86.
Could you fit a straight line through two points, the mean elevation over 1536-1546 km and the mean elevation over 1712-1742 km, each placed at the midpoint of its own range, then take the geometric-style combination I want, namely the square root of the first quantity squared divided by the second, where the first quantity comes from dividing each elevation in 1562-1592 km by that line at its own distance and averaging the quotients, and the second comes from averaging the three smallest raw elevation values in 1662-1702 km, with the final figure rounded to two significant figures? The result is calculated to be 0.093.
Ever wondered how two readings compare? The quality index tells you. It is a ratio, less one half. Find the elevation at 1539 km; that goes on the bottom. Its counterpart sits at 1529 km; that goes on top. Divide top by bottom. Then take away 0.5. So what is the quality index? 0.43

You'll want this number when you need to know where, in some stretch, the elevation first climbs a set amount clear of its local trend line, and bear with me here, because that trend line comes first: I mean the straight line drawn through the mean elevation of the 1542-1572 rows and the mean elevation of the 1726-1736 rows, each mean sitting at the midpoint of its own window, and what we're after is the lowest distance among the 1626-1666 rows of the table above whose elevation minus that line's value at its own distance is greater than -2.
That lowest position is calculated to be 1629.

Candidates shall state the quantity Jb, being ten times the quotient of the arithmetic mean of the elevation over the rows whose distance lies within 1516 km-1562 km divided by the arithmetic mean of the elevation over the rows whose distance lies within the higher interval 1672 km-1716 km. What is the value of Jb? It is 7.8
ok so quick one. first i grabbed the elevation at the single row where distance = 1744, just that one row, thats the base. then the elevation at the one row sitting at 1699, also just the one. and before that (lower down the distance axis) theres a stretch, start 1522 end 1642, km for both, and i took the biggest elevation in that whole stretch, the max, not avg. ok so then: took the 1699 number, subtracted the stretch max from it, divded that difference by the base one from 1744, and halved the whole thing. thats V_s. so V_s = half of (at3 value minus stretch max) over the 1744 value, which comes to -0.03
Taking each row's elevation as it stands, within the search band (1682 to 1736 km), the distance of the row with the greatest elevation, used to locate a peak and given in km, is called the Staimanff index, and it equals 1684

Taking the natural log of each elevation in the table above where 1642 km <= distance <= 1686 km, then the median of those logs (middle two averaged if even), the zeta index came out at 5.27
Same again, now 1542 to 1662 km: 5.26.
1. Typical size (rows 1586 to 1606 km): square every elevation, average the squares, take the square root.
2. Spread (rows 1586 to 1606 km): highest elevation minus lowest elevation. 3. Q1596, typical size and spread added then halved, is 100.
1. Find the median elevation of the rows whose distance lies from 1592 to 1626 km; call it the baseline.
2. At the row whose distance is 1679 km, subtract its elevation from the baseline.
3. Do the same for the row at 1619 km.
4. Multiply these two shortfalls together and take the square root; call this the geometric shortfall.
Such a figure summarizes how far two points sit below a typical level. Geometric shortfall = 1.6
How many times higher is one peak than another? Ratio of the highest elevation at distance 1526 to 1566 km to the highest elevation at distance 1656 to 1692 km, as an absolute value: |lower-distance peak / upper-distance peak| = 0.98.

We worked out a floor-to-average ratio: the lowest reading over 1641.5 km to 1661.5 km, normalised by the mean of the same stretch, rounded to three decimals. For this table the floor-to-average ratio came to 0.990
